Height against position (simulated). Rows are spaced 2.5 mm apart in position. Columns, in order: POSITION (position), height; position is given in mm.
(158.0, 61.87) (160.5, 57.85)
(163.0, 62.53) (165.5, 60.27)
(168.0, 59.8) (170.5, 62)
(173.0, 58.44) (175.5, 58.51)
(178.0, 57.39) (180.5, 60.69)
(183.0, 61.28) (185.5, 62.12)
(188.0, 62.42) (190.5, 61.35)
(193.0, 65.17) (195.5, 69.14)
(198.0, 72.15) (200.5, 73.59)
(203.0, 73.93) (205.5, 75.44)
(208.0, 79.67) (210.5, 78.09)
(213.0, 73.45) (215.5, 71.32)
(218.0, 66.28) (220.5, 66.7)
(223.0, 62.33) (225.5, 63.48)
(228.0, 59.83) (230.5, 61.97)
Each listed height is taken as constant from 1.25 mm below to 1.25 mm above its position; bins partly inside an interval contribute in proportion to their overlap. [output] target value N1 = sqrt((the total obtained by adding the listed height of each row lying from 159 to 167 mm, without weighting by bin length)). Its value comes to 13.4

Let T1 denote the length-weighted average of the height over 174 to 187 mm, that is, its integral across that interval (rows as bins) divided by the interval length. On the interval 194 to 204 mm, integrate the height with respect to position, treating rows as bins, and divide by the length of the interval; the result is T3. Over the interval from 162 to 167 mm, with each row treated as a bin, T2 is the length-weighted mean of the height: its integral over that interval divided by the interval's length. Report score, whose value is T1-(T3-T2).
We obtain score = 49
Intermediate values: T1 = 60.0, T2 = 61.3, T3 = 72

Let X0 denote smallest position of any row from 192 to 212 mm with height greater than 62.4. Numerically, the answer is 193.0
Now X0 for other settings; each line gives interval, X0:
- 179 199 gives 188.0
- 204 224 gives 205.5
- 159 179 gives 163.0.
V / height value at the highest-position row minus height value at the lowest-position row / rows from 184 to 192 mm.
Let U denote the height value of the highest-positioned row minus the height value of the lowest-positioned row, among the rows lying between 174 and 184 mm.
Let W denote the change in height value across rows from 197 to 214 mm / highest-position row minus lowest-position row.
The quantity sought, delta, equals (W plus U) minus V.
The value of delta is 5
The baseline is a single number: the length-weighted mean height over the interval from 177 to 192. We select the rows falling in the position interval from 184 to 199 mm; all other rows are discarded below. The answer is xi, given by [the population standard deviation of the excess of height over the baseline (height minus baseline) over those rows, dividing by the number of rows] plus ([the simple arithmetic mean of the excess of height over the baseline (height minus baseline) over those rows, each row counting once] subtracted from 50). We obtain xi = 50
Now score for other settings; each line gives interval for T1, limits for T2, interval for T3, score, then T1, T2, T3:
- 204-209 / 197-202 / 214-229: 85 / 77.3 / 73.0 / 65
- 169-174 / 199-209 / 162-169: 75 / 60.3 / 75.5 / 61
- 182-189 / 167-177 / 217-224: 56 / 61.9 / 59.6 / 65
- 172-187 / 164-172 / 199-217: 46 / 59.8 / 60.7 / 75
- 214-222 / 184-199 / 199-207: 59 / 68.1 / 65.2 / 74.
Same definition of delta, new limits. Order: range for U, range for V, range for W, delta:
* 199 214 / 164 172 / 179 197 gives 7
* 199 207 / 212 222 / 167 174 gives 7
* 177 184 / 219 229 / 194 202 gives 15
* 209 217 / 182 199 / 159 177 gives -17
